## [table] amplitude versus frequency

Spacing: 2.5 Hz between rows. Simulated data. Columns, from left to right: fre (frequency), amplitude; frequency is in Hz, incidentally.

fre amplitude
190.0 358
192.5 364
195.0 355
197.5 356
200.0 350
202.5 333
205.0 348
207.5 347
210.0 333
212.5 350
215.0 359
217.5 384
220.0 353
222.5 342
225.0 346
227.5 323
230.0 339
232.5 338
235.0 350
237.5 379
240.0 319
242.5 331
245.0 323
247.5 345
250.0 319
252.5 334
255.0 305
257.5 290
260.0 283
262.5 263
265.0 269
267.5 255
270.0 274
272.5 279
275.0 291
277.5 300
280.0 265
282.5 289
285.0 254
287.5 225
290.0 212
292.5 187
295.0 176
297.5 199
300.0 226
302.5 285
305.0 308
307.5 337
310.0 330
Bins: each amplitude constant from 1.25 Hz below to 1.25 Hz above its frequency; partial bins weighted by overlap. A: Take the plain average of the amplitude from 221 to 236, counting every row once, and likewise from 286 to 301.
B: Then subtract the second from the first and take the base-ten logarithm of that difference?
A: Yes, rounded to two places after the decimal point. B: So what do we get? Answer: 2.13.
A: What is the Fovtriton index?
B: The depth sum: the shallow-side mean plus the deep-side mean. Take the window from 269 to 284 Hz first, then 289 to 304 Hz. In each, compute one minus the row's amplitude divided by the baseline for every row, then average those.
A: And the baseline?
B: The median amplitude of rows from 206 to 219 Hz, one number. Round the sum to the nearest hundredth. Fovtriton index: 0.58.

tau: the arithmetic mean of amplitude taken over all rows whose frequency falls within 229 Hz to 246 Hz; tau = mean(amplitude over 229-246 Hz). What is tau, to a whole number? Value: 340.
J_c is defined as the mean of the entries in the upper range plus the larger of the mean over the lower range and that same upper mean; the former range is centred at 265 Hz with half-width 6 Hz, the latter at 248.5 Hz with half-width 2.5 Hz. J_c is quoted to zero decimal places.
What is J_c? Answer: 601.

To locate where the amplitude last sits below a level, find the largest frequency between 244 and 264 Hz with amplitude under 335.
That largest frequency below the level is 262.5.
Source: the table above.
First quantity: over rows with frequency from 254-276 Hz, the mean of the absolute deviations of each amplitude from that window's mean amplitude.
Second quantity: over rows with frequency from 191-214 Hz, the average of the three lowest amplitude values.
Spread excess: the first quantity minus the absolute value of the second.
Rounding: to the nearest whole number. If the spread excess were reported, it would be -326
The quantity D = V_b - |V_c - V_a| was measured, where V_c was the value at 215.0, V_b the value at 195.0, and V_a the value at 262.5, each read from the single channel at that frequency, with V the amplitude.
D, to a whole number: 259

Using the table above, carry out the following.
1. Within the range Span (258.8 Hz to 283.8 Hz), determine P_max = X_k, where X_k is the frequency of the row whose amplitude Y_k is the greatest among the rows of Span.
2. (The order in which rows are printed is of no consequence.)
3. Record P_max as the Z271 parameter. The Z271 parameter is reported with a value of 277.5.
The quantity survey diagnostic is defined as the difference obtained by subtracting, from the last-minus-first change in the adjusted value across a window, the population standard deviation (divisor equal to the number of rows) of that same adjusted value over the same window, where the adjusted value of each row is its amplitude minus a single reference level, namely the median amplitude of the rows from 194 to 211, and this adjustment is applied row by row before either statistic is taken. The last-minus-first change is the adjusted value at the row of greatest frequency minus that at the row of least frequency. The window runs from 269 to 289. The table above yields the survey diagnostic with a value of -72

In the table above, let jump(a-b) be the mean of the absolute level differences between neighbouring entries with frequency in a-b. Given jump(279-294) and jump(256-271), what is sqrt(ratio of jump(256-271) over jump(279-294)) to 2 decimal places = 0.72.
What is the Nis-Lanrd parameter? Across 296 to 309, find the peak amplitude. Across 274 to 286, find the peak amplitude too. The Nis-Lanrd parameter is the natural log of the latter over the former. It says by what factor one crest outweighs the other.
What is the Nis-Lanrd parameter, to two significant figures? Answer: -0.12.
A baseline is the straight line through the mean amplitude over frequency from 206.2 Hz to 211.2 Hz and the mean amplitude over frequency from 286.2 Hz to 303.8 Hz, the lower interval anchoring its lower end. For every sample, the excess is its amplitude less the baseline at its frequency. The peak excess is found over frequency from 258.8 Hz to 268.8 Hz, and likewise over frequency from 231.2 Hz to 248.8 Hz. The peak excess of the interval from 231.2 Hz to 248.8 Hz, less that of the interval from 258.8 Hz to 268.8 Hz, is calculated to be 64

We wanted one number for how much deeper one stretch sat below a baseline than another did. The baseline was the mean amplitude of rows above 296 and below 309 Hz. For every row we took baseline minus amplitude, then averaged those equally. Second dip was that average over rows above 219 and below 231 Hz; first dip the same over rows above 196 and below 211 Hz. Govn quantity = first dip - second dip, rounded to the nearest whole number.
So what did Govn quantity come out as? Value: -4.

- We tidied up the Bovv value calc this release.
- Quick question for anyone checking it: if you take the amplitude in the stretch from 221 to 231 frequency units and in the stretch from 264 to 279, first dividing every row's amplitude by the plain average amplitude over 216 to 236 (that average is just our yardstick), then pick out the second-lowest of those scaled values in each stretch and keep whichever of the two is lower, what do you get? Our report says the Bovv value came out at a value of 0.78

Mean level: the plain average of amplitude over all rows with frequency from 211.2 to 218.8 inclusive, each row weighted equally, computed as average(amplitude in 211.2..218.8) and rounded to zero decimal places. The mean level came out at 364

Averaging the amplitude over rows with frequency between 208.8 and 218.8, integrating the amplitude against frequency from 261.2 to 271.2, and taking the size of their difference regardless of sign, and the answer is 2296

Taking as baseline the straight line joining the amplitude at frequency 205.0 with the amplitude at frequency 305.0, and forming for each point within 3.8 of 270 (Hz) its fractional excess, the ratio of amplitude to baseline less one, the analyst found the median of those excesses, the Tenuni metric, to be -0.15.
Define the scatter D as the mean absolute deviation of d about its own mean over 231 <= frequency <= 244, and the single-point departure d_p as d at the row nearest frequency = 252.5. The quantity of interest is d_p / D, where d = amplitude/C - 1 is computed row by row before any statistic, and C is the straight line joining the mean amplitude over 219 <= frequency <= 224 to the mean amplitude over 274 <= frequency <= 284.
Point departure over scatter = 1.3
